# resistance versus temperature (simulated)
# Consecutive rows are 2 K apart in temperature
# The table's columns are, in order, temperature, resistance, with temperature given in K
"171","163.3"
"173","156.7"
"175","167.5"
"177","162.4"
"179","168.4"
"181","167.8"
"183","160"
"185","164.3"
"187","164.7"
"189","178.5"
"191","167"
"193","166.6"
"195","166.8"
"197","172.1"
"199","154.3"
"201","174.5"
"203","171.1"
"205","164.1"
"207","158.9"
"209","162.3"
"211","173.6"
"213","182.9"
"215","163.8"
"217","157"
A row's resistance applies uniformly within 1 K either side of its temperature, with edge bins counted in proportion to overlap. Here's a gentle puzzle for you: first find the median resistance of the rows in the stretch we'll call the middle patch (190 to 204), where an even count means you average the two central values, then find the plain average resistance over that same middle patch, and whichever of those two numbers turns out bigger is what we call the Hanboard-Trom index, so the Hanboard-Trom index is 167.5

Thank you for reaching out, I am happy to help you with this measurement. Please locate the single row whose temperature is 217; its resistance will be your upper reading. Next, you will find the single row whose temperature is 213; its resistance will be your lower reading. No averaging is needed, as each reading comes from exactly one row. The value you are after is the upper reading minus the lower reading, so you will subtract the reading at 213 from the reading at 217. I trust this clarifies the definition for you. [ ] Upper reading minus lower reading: -26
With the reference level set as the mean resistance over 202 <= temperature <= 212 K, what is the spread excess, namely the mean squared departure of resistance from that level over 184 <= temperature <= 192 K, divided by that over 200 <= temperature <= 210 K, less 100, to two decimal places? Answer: -98.78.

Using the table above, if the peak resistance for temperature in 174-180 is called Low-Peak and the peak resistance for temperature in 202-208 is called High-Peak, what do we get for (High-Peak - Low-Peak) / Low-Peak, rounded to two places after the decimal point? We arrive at 0.02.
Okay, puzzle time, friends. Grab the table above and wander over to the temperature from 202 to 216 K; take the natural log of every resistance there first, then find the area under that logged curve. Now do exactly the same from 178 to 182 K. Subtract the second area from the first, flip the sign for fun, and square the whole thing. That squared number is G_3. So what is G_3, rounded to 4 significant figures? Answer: 2625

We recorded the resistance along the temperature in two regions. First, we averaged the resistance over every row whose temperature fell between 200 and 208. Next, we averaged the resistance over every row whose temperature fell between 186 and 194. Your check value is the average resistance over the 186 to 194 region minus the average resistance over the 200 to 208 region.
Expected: 2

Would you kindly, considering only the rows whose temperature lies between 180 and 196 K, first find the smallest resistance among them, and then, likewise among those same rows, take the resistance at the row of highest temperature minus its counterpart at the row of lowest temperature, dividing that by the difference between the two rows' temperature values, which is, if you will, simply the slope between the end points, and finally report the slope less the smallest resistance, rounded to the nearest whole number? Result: -160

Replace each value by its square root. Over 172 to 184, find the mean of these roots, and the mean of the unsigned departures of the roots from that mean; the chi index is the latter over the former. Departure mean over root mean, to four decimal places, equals 0.0125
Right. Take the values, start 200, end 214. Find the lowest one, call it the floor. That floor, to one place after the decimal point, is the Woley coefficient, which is 158.9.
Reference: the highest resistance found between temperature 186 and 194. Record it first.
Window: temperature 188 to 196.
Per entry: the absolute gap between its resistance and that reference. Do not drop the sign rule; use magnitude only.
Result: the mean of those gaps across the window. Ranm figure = 8.8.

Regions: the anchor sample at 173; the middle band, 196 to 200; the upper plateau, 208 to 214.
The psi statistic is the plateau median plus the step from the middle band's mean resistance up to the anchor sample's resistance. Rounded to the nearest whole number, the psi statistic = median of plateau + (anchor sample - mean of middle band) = 167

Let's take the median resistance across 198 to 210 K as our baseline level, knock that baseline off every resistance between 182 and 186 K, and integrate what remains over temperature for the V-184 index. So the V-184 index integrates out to -4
